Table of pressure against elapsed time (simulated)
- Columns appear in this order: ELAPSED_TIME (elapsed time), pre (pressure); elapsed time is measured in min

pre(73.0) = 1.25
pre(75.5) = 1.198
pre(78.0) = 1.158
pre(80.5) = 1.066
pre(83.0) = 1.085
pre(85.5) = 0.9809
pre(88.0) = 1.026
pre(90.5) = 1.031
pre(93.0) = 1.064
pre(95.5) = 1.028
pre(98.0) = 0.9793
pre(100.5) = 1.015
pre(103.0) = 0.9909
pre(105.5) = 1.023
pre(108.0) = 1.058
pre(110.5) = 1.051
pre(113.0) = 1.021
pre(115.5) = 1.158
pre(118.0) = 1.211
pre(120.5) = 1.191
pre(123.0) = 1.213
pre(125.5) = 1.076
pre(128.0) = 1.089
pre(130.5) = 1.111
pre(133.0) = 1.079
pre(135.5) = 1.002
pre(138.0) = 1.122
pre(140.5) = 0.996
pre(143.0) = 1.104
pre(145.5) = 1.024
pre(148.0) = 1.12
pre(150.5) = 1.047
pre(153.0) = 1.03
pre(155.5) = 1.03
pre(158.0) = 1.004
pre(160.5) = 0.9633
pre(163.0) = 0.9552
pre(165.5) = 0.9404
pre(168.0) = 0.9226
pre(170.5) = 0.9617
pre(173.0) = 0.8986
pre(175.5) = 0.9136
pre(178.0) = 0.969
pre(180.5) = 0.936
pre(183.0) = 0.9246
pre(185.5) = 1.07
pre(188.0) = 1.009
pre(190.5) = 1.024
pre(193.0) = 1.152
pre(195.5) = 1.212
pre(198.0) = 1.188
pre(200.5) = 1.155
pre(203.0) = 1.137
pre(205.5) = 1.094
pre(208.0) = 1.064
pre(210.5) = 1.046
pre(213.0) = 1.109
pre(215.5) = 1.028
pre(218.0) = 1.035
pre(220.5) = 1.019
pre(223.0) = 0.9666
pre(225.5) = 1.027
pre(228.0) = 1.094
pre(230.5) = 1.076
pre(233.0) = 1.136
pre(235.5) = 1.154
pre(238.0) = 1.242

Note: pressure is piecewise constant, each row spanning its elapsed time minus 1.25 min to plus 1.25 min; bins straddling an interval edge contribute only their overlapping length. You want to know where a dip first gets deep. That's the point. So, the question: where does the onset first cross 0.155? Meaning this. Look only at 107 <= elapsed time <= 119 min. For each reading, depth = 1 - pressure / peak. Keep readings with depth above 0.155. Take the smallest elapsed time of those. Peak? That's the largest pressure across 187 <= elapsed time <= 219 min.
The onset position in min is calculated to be 113.0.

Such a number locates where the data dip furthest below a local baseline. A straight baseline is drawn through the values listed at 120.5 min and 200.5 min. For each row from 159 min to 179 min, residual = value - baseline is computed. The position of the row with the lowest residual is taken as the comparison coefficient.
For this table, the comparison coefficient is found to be 173.0 min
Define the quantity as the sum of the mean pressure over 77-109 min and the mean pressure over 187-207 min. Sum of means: 2.160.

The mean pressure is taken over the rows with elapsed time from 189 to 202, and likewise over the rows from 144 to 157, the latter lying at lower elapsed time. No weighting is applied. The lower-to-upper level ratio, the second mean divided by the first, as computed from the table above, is 0.92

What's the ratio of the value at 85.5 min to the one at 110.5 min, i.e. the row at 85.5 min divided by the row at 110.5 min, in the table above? 0.93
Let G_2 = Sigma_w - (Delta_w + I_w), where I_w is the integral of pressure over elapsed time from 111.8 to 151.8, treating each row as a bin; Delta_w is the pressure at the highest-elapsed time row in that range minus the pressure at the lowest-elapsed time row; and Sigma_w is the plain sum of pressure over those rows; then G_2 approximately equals -26.4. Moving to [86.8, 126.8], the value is -25.8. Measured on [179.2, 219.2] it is -25.9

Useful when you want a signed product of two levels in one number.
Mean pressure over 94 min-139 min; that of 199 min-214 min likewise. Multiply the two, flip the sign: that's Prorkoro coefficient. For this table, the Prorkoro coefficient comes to -1.19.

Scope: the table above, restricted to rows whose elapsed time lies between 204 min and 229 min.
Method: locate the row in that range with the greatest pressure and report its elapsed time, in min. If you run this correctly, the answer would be 213.0 min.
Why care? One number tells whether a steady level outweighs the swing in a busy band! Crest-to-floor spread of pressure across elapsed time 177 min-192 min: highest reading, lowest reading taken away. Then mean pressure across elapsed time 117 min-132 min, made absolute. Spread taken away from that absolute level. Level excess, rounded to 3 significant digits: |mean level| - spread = 1.00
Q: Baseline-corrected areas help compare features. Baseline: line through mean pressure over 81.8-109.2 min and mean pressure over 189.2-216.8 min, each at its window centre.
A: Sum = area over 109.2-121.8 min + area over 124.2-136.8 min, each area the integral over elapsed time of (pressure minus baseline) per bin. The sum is 1.3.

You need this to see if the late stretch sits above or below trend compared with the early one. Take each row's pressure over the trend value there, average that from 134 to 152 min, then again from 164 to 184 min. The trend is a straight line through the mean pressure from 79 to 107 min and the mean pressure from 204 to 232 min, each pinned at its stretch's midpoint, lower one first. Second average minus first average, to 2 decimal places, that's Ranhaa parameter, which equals -0.13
